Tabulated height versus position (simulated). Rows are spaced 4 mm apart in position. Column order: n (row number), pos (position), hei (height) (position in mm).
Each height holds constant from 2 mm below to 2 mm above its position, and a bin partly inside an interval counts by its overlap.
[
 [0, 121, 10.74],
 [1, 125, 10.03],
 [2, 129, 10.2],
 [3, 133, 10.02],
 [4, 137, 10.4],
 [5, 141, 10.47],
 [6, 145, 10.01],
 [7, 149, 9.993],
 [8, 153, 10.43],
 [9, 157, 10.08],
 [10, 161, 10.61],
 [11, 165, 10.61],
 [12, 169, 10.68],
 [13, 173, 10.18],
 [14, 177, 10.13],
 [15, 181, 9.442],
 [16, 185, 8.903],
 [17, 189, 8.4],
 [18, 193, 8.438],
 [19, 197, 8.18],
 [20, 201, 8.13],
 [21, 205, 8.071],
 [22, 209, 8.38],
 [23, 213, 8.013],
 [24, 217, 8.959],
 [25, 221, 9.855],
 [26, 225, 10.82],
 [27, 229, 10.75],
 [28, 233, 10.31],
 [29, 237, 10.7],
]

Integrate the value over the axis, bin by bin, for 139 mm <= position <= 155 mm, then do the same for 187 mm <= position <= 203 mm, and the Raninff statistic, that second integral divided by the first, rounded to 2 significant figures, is 0.81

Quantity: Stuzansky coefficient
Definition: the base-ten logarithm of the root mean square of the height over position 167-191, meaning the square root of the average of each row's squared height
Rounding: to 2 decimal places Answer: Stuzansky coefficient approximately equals 0.98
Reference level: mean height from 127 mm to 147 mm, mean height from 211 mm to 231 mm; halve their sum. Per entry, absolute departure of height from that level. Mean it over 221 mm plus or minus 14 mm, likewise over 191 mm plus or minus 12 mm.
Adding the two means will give 2.31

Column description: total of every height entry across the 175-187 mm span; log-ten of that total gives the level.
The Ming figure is 1.45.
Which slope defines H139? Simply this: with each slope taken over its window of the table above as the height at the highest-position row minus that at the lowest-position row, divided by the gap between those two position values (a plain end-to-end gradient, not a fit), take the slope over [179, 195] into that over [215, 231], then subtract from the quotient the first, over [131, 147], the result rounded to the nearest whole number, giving -2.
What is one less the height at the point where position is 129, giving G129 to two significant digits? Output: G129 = -9.2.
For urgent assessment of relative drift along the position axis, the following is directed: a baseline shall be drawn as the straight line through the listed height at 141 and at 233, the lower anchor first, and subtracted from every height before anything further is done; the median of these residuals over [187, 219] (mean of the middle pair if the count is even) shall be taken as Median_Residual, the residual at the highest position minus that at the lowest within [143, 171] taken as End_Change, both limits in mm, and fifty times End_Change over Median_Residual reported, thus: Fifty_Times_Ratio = -17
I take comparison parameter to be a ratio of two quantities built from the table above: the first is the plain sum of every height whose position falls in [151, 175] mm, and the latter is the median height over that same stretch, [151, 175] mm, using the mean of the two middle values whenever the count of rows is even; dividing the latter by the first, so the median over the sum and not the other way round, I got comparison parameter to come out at 0.1681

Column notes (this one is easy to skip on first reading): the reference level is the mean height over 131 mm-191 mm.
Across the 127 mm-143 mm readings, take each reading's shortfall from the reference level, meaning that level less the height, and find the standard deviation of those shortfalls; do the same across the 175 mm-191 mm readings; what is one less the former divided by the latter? 0.73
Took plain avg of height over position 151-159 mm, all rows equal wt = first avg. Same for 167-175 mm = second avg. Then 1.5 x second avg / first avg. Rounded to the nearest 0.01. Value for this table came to 1.53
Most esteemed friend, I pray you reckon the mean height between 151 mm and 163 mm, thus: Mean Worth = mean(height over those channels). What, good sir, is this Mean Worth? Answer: 10.4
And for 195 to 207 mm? 8.1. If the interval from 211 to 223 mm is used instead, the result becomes 8.9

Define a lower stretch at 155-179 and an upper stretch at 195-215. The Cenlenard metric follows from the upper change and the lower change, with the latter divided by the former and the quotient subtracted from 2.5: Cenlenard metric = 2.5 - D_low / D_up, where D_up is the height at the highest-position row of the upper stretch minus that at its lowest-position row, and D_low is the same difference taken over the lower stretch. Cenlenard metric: 2.8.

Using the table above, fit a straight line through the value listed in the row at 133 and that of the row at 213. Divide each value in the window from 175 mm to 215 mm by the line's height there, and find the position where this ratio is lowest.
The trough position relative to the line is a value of 197 mm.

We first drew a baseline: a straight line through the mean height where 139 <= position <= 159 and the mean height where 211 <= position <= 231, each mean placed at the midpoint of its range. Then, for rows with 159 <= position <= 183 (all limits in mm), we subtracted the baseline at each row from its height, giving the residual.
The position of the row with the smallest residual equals 181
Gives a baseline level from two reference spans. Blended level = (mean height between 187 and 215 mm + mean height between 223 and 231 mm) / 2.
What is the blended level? 9.51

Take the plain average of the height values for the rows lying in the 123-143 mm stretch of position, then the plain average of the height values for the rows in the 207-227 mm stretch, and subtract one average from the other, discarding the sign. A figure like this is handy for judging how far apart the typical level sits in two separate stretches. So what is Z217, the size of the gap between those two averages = 1.0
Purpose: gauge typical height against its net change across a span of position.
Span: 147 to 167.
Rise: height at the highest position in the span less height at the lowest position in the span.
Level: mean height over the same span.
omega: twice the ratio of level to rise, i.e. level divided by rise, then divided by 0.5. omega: 34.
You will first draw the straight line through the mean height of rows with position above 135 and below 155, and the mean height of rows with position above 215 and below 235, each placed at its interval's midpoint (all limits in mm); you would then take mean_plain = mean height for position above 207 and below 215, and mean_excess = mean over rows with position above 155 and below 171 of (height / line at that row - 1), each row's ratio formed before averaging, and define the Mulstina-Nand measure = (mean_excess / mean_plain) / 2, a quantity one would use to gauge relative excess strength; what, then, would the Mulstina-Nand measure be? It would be 0.0016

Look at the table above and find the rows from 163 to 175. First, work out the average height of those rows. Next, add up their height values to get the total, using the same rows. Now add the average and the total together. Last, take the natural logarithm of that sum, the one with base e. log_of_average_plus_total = 3.74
